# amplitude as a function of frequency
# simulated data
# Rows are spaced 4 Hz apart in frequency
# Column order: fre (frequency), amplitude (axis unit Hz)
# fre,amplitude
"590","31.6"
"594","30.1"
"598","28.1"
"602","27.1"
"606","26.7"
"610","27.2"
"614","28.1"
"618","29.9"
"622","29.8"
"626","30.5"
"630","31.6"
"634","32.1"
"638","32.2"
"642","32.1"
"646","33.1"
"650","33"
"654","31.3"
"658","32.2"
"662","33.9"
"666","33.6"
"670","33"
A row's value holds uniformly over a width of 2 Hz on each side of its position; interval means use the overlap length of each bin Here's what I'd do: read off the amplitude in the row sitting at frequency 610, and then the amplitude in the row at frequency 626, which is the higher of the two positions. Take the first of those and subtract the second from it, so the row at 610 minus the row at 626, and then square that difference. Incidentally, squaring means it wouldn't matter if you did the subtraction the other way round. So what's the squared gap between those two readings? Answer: 11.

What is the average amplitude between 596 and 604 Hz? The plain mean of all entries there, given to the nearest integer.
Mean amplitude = 28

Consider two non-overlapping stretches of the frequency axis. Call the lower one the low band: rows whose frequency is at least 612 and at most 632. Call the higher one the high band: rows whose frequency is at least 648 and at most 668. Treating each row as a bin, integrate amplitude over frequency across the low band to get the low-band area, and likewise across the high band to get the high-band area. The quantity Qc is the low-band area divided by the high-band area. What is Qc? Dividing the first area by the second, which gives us 0.914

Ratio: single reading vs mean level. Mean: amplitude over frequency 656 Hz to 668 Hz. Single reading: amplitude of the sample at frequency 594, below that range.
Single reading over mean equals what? 0.91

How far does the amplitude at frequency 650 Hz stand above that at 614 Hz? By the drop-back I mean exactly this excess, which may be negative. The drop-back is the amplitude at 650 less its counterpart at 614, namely 4.9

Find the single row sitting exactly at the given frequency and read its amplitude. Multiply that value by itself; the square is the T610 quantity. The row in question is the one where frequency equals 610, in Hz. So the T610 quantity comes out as 740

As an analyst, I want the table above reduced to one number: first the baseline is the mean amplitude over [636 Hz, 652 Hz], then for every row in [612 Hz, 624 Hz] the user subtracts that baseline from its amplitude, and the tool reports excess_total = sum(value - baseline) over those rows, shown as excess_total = -10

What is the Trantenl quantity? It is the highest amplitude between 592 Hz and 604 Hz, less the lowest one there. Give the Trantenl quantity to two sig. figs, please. 3.0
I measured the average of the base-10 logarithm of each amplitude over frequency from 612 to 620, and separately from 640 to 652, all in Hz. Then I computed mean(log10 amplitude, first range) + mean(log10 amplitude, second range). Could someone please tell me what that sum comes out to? 2.98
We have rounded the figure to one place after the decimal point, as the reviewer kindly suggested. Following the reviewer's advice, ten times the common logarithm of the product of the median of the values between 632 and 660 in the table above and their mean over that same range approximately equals 30.2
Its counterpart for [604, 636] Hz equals 29.4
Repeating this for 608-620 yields 29.0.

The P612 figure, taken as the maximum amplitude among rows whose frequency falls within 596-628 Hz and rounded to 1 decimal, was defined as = 30.5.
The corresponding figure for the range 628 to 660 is 33.1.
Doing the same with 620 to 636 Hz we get 32.1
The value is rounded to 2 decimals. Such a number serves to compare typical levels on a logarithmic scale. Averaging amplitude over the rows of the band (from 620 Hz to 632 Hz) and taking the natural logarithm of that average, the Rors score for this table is 3.42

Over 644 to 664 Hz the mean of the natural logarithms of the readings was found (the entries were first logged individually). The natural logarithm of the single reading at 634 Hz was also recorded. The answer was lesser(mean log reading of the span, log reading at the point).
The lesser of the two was 3.47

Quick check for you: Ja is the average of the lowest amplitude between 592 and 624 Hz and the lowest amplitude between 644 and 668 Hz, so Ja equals 29.0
